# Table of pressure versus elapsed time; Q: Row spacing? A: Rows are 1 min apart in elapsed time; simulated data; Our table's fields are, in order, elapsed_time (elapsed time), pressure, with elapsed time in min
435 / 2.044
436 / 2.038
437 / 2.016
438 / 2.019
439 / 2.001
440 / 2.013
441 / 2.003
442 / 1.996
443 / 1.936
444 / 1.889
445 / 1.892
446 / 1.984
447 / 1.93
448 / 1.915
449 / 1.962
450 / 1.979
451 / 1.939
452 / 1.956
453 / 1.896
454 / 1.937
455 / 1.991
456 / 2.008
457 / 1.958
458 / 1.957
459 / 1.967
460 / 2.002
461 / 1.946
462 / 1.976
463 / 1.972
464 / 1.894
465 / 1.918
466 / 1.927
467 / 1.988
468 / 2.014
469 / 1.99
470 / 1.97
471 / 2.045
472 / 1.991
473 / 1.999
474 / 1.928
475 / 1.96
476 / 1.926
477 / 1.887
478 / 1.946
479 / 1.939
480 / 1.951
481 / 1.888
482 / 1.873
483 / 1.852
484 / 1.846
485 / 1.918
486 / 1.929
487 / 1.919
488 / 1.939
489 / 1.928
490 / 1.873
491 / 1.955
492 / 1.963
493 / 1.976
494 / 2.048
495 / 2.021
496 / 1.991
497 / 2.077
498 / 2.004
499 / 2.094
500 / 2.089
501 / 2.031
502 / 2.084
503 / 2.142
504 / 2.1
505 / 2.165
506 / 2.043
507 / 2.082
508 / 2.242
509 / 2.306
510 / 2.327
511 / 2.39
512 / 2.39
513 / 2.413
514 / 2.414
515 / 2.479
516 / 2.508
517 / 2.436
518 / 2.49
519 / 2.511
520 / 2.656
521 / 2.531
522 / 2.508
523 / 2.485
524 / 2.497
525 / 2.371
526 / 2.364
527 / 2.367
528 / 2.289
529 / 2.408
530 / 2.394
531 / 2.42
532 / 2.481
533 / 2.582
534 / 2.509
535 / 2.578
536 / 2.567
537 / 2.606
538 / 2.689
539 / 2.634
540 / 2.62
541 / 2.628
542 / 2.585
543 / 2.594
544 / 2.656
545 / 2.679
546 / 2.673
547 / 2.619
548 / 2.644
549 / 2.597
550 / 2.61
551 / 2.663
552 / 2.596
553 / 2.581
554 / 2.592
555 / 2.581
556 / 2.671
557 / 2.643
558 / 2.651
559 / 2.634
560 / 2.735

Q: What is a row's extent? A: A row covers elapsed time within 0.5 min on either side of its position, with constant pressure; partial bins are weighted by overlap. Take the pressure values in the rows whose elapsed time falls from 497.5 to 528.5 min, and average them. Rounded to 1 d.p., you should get 2.3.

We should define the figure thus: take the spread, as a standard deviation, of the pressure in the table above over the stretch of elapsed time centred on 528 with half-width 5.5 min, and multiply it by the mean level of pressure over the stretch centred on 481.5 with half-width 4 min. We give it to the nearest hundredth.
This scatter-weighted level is 0.15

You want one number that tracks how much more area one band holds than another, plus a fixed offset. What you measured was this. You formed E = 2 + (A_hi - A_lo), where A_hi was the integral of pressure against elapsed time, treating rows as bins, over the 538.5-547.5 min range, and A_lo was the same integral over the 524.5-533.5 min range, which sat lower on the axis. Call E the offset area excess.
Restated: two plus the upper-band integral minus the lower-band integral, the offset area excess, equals 4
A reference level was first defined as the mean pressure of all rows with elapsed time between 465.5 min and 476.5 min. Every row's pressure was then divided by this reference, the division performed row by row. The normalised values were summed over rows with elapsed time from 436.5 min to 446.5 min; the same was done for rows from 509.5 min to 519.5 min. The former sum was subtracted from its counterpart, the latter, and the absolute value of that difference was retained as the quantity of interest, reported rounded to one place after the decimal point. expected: 2.3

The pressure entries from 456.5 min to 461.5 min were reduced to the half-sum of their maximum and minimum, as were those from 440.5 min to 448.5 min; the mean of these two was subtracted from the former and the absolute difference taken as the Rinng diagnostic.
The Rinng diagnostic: 0.01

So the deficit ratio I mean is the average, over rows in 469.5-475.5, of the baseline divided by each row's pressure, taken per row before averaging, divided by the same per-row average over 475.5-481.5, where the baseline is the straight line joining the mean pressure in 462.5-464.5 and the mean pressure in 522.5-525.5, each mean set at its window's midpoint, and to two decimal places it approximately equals 0.95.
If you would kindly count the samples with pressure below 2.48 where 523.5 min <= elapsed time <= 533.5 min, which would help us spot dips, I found 7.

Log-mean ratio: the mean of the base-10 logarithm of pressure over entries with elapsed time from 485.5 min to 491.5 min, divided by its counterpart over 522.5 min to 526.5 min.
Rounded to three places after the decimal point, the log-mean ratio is 0.737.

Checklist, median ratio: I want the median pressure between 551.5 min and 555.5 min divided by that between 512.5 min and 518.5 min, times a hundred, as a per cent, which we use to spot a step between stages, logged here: 105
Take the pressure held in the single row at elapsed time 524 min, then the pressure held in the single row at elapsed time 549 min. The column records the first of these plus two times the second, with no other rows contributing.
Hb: 7.7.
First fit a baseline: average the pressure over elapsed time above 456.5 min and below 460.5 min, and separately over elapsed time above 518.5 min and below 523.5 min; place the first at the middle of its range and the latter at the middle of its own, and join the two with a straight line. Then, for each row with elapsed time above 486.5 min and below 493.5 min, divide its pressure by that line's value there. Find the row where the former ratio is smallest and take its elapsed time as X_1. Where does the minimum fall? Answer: 490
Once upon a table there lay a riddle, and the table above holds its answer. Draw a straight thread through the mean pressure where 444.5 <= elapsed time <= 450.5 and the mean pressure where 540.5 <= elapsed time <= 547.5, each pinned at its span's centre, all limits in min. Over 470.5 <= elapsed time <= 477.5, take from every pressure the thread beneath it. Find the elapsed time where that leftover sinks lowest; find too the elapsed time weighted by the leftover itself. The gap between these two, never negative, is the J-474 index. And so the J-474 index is 2.3 min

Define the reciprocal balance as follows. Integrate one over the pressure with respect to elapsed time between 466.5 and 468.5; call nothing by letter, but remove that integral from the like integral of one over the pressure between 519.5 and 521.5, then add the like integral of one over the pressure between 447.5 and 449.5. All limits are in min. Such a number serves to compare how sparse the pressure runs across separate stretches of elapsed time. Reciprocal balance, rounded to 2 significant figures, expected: 0.80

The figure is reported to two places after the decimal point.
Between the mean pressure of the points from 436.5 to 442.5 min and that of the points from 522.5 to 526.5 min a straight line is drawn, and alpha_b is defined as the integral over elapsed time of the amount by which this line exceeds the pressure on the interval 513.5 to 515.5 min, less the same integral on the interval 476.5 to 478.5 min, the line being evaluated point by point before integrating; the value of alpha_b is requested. -0.69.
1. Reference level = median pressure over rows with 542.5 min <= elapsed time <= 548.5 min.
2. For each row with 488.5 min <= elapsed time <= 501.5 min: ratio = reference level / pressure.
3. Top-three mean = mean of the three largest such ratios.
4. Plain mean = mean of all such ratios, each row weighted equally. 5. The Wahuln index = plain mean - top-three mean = -0.06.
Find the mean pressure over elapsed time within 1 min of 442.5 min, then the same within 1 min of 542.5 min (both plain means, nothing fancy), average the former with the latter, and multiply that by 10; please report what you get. 22.8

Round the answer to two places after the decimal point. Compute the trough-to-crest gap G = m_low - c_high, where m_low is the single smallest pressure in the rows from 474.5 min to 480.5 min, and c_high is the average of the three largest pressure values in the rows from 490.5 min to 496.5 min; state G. -0.13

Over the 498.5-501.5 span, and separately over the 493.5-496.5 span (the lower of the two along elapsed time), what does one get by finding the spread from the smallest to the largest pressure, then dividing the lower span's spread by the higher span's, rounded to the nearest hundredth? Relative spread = 0.90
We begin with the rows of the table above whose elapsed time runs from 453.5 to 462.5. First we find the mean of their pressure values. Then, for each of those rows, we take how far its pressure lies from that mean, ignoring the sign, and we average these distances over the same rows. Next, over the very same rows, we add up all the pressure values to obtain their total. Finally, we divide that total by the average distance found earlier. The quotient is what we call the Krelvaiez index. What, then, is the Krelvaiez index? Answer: 871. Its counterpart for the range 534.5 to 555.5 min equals 1814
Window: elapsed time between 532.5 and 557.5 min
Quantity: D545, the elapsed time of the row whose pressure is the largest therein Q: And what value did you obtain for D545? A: 538 min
